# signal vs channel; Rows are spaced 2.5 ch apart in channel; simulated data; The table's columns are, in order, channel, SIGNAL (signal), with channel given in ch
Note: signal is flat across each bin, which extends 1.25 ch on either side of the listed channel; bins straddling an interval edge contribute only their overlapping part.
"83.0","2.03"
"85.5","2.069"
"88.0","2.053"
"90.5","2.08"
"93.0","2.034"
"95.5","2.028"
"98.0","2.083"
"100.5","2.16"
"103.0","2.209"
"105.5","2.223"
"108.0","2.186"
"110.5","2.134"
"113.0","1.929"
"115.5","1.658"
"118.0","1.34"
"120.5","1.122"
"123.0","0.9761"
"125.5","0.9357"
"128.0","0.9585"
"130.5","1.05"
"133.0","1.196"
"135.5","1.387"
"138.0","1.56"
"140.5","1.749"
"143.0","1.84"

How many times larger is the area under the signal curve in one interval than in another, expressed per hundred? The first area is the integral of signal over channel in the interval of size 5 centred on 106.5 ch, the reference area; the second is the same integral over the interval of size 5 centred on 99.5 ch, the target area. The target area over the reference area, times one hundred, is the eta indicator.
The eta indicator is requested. 96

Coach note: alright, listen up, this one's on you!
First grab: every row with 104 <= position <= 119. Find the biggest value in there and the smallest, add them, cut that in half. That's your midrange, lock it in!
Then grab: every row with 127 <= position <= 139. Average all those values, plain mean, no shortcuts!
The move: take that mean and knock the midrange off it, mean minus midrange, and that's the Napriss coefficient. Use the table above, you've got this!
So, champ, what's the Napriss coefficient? -0.55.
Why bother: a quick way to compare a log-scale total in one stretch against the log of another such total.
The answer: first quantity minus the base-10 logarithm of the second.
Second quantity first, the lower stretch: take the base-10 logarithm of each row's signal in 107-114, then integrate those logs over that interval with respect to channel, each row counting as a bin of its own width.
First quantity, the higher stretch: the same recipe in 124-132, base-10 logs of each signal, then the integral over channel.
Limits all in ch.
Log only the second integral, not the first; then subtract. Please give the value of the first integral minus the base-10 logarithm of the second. -0.4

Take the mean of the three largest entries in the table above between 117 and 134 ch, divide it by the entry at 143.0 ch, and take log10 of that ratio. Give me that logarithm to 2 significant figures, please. -0.18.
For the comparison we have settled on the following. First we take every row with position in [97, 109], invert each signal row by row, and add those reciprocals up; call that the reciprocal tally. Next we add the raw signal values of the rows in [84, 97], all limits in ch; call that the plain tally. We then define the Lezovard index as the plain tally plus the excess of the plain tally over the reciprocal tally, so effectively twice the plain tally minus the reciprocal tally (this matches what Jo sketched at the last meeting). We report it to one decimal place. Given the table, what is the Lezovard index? 18.2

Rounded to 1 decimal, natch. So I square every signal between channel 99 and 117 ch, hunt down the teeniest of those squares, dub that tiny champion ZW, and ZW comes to 2.7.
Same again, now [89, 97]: 4.1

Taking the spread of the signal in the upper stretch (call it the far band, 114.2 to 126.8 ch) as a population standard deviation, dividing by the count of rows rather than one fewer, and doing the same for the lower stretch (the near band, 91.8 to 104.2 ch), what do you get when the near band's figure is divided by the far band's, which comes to 0.27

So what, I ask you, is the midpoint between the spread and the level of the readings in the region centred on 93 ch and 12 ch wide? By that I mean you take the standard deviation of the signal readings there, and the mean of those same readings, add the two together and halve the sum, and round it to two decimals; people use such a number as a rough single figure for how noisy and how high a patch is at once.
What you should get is 1.04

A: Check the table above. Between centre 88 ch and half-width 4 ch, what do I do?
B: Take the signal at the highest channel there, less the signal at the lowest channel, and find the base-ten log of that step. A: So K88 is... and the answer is -2.0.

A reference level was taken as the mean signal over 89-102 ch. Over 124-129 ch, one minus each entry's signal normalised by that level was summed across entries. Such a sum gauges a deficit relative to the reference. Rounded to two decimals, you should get 1.09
